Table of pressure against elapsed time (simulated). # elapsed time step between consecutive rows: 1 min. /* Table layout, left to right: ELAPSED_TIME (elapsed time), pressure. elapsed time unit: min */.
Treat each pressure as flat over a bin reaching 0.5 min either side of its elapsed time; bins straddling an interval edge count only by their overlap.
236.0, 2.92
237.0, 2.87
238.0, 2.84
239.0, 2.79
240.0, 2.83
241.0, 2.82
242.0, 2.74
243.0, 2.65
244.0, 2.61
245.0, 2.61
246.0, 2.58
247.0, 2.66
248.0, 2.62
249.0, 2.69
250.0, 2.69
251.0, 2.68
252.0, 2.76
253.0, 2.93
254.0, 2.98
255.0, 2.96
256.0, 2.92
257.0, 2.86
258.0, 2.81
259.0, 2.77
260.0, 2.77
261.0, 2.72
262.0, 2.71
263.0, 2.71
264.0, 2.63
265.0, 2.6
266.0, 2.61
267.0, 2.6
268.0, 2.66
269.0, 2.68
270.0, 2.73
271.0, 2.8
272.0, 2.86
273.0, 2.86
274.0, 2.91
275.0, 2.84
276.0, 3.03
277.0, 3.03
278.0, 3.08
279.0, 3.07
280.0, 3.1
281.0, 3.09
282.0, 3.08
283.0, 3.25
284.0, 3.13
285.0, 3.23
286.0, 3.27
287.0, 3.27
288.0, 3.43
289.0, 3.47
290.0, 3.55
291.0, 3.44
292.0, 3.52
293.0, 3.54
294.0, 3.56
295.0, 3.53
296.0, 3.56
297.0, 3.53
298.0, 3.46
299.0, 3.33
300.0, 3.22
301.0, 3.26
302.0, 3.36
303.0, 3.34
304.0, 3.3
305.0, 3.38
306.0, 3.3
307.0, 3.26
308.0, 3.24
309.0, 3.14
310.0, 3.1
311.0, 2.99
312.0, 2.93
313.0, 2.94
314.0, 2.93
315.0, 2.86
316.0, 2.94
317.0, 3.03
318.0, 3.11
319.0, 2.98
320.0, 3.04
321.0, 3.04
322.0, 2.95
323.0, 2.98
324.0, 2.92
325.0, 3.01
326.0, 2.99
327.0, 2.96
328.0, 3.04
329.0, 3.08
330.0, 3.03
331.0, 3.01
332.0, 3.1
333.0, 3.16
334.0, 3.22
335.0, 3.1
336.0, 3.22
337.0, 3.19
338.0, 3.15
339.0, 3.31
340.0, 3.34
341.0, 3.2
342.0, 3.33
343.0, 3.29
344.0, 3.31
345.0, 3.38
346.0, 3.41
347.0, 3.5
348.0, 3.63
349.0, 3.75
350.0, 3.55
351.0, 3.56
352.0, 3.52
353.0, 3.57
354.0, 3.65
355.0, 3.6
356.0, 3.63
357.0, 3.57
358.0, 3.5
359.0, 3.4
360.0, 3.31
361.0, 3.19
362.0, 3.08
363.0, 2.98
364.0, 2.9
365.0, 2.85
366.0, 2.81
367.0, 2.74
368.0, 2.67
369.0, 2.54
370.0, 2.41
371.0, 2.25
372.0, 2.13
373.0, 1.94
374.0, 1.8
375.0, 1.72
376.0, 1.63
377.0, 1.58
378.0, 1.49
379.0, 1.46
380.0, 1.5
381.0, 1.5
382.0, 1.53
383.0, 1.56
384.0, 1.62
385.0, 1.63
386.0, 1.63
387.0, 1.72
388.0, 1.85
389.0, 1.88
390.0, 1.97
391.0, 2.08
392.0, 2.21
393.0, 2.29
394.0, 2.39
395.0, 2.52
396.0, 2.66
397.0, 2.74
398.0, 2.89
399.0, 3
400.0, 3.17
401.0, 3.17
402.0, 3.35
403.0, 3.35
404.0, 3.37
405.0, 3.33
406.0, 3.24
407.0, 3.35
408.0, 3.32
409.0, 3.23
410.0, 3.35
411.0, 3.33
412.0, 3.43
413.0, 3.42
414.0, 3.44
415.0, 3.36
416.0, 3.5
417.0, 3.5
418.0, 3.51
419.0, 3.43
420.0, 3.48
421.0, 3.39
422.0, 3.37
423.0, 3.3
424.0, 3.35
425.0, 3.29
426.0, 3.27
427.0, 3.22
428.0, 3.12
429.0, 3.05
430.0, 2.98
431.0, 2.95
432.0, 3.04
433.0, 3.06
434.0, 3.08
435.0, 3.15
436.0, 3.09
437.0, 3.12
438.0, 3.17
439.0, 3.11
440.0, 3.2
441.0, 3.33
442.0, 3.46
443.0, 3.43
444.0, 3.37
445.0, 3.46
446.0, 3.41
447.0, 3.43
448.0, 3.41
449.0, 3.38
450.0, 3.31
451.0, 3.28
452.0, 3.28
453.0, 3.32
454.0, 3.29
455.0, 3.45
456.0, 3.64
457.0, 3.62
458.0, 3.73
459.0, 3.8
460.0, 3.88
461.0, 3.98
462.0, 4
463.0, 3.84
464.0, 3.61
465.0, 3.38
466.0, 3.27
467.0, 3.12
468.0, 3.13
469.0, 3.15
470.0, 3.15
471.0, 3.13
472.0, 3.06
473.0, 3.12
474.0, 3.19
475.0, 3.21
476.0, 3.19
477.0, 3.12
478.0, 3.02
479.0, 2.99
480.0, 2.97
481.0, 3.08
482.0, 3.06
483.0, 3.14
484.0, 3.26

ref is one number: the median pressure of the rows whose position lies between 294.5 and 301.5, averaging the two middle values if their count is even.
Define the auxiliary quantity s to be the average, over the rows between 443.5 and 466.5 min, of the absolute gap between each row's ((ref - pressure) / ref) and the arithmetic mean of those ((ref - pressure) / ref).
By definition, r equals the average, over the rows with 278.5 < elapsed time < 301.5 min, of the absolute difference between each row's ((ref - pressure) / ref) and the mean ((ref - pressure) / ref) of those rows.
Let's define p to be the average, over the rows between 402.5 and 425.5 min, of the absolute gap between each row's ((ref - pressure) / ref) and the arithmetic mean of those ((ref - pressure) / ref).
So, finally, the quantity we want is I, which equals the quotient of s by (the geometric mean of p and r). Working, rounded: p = 0.018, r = 0.05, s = 0.059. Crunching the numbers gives 2.1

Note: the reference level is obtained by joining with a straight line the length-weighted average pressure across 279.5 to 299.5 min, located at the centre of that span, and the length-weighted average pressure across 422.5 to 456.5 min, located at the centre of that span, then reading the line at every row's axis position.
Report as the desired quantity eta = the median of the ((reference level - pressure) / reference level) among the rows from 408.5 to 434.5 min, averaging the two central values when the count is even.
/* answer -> -0.02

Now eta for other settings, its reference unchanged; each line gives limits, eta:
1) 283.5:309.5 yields 0.00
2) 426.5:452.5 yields 0.02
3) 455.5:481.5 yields 0.01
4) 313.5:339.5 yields 0.09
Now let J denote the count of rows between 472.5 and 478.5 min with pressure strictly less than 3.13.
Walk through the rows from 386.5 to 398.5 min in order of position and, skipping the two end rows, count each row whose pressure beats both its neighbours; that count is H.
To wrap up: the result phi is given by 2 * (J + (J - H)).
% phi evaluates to 12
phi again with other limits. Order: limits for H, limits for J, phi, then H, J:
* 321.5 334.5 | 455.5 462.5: -6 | 3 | 0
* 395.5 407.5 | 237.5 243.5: 22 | 1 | 6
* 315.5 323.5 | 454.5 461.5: -2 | 1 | 0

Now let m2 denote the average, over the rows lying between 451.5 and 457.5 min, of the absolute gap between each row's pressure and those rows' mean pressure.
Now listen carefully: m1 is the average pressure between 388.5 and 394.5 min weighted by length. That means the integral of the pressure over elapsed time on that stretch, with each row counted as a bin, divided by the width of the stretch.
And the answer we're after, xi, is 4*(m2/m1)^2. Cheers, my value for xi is 0.0164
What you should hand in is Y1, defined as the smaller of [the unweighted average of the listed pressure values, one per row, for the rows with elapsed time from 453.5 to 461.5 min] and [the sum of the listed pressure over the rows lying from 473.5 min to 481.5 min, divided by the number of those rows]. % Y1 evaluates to 3.1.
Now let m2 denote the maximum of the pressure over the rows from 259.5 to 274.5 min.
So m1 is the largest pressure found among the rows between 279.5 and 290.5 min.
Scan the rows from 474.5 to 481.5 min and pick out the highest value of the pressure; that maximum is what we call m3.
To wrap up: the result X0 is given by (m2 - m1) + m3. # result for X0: 2.57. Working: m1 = 3.55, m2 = 2.91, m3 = 3.21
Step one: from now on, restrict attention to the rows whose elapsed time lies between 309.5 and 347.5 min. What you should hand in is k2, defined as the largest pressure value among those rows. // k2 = 3.5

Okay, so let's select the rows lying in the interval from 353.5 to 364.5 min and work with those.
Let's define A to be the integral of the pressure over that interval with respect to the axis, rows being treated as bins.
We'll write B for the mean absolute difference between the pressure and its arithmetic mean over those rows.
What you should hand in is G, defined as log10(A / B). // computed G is 2.2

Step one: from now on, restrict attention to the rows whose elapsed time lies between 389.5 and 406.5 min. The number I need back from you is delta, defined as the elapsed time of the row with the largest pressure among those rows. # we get 404.0 min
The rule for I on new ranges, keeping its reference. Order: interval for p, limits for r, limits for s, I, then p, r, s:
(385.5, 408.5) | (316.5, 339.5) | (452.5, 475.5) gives 1.3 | 0.156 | 0.02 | 0.080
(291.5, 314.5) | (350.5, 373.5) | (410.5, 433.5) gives 0.5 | 0.048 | 0.13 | 0.042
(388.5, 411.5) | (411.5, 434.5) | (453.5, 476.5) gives 1.1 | 0.130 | 0.04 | 0.081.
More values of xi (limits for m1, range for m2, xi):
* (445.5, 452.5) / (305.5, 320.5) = 0.0044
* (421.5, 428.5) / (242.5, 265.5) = 0.0037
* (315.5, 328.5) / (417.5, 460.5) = 0.0117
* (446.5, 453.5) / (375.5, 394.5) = 0.0213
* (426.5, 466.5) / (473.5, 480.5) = 0.0029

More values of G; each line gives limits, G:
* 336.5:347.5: 2.7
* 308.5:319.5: 2.7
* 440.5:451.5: 2.9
